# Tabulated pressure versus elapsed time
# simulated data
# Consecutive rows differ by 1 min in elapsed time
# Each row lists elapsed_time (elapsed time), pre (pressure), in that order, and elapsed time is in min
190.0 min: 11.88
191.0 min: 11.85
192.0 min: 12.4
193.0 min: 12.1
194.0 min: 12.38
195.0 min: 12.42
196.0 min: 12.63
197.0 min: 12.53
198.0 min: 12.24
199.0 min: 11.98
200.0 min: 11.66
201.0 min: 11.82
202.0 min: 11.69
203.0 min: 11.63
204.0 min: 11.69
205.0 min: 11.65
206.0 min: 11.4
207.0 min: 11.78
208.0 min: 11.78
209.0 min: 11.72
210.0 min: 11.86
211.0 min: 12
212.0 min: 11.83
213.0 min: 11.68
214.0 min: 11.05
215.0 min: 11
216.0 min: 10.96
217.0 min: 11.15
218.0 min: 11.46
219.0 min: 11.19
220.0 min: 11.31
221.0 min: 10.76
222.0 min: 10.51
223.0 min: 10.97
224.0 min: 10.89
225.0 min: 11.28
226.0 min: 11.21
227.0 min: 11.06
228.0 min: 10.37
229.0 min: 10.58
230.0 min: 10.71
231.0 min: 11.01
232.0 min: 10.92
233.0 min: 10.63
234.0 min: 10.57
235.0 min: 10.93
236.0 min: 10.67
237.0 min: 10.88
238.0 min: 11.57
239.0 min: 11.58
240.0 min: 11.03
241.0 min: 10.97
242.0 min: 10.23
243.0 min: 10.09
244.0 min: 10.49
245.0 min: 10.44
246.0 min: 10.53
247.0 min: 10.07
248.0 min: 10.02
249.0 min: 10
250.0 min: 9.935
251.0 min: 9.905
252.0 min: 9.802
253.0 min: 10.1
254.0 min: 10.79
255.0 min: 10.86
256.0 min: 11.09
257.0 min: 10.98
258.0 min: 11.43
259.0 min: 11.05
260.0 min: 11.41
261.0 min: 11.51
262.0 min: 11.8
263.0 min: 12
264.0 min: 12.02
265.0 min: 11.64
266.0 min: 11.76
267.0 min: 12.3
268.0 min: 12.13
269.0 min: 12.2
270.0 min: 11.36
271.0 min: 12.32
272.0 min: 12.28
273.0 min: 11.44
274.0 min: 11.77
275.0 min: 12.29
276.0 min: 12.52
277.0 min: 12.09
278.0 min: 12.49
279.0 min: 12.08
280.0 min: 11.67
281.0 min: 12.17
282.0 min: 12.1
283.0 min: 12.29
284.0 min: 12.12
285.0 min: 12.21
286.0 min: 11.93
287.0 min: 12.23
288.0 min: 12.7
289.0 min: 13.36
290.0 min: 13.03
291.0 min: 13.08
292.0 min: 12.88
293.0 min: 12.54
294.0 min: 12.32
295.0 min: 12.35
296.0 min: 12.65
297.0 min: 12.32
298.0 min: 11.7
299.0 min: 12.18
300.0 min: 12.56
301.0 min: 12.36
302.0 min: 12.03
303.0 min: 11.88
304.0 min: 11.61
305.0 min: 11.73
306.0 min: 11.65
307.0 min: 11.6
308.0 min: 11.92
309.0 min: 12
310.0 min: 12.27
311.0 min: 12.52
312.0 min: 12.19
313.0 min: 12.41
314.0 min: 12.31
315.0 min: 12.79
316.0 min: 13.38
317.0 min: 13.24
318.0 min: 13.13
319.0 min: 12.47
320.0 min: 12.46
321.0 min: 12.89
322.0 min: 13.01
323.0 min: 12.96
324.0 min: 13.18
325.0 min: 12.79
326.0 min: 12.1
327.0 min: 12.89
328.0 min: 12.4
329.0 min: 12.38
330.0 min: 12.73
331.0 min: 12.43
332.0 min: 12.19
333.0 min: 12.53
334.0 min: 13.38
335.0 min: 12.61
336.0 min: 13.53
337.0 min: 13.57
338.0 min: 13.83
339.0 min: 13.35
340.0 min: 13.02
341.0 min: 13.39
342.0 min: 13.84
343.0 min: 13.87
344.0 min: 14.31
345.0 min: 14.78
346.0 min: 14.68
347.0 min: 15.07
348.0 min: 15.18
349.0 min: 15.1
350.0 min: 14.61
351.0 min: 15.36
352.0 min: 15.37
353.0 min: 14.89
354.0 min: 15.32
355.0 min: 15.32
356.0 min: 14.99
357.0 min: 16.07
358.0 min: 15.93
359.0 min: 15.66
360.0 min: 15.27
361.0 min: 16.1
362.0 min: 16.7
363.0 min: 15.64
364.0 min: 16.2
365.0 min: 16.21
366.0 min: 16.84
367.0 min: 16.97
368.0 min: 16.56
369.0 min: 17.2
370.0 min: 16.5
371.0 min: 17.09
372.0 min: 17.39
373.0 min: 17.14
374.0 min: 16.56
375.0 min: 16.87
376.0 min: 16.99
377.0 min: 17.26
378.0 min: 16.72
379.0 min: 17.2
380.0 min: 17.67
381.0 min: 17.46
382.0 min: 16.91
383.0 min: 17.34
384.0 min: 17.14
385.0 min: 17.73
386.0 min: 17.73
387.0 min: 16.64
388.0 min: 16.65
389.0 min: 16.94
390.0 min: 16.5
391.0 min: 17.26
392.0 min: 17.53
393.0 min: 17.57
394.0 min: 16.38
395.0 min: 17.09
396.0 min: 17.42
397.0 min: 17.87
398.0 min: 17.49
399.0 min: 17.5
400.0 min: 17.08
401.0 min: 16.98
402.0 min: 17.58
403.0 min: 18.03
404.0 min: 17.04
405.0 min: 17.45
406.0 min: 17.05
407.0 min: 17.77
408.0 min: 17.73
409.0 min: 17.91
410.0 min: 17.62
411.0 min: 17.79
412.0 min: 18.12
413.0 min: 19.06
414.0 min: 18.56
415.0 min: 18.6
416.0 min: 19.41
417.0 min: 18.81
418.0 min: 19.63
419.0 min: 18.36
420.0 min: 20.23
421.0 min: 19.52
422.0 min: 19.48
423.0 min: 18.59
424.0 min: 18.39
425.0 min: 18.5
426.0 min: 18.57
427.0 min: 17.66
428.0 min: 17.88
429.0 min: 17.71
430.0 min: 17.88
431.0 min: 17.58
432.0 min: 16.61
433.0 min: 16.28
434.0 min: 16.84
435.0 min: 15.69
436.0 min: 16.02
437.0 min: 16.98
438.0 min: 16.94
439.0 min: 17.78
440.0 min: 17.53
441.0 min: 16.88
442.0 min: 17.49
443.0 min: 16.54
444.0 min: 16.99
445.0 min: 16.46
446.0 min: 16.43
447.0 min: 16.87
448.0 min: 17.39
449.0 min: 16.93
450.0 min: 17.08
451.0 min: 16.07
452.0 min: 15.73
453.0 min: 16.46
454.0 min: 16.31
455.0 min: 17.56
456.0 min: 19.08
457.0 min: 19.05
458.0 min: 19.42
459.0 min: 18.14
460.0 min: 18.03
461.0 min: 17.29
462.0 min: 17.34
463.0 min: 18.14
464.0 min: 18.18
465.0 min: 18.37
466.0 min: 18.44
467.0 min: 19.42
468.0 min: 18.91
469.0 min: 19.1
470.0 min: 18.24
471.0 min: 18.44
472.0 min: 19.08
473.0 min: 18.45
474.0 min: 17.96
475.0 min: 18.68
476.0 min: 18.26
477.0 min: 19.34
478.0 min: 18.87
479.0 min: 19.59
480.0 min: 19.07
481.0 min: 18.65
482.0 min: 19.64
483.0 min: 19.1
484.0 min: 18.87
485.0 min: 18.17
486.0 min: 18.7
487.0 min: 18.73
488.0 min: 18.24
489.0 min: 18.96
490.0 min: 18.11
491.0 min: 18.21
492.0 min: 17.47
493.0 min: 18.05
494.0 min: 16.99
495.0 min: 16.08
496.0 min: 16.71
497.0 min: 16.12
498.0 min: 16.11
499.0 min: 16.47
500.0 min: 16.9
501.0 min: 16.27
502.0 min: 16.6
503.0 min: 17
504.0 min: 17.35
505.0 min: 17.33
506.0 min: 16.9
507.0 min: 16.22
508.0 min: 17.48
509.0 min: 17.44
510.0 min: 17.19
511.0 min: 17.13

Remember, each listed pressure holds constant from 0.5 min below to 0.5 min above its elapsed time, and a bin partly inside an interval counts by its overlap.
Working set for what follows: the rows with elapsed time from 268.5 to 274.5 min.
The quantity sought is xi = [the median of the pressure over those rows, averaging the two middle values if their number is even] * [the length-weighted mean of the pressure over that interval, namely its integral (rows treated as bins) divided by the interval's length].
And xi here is 143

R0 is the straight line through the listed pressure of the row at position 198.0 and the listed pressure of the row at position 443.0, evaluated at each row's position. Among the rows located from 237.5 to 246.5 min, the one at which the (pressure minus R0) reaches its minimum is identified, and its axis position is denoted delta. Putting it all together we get 243.0 min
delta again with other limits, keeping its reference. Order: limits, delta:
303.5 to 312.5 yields 307.0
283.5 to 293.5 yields 286.0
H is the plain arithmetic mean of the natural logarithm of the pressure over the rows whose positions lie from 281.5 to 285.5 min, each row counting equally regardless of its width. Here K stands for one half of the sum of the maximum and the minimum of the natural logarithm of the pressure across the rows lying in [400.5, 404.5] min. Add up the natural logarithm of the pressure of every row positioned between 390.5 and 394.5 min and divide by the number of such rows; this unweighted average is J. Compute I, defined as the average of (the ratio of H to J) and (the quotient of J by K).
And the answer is 0.94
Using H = 2.50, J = 2.84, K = 2.86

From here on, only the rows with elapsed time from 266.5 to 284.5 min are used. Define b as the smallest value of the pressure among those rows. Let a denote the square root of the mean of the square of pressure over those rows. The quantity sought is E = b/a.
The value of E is 0.939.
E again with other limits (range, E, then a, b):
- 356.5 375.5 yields 0.927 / 16.5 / 15.27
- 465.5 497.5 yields 0.873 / 18.4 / 16.08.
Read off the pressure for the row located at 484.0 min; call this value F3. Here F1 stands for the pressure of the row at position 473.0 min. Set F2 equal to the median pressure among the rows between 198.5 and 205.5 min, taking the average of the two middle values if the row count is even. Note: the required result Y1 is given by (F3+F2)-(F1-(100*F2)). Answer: 1181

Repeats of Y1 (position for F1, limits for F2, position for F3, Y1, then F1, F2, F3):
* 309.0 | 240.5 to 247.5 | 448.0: 1060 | 12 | 10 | 17.39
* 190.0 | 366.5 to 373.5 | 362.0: 1731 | 11.88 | 17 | 16.7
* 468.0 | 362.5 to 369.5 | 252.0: 1663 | 18.91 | 17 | 9.802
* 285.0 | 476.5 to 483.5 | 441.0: 1934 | 12.21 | 19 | 16.88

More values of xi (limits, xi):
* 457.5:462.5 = 325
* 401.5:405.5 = 307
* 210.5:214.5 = 137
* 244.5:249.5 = 103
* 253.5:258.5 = 121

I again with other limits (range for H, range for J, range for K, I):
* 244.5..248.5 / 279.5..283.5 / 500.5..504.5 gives 0.91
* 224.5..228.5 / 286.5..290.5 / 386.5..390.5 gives 0.92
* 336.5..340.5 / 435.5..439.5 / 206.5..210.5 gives 1.03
